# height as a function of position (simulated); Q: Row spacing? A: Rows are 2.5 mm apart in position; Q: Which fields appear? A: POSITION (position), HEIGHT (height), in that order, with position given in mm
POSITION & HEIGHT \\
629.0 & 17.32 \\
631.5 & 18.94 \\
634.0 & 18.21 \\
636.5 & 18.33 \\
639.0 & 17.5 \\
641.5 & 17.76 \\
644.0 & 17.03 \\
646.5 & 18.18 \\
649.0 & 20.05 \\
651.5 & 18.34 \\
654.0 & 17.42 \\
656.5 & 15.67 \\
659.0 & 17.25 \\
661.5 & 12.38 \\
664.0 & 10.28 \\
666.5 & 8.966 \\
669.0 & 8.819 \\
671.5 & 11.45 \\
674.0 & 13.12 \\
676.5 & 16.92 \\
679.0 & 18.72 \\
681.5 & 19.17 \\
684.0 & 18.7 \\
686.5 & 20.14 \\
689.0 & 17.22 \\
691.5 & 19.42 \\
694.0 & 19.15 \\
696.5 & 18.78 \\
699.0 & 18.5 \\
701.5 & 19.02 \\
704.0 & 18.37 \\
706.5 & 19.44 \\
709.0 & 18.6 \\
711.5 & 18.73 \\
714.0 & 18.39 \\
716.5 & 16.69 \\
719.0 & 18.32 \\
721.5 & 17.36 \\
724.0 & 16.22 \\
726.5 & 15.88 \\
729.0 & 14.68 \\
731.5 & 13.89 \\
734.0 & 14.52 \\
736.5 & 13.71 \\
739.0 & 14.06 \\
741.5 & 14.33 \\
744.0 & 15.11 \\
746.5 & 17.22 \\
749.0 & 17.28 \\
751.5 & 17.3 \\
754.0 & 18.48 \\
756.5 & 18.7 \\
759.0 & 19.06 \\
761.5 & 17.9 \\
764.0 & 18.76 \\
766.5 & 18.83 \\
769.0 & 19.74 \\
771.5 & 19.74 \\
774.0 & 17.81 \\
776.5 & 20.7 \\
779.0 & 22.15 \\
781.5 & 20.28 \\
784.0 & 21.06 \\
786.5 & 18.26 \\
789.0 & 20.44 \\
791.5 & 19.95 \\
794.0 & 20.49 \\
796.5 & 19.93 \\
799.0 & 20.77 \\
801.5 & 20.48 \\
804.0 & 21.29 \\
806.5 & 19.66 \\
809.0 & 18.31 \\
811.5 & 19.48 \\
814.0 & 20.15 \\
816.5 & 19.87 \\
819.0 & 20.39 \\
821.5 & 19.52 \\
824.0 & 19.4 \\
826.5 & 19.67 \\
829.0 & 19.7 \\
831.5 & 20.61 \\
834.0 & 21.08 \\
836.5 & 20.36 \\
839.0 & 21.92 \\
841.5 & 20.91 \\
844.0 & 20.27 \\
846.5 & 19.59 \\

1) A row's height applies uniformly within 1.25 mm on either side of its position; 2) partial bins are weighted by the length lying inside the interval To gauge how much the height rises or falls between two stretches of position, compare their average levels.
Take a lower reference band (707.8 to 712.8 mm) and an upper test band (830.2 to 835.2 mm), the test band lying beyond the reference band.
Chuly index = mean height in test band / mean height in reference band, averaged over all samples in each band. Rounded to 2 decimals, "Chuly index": 1.12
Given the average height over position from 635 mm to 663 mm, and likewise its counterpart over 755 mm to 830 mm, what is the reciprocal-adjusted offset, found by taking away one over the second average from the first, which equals 17.2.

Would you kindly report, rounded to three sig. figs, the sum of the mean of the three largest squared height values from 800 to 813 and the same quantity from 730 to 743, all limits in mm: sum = 624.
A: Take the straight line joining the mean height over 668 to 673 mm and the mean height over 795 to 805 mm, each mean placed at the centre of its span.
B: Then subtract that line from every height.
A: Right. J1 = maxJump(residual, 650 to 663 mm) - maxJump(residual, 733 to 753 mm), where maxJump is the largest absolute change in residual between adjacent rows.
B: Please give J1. 3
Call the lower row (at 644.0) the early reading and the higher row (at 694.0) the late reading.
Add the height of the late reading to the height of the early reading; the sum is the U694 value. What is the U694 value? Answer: 36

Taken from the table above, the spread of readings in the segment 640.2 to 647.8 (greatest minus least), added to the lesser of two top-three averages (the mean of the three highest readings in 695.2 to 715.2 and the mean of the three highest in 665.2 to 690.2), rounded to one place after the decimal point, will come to 20.2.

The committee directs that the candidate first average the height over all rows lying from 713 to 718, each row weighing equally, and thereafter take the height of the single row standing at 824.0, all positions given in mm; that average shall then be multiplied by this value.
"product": 340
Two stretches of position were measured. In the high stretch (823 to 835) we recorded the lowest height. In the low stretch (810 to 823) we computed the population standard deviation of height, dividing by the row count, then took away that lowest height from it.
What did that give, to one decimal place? -19.0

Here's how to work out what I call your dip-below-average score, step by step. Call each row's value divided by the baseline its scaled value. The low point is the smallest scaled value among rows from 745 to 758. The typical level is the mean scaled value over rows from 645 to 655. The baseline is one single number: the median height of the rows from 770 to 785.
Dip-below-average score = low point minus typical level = -0.06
